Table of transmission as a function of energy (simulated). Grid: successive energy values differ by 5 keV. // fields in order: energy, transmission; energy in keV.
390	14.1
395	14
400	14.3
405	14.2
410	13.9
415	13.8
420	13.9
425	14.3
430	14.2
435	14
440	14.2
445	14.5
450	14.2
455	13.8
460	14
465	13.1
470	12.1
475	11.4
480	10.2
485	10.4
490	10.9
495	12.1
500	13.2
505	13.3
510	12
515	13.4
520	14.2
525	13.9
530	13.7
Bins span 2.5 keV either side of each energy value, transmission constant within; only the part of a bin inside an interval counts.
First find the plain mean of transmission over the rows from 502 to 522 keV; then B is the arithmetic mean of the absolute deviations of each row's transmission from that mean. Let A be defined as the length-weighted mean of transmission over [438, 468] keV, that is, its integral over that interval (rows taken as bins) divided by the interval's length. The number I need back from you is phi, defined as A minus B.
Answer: 13.3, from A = 13.9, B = 0.61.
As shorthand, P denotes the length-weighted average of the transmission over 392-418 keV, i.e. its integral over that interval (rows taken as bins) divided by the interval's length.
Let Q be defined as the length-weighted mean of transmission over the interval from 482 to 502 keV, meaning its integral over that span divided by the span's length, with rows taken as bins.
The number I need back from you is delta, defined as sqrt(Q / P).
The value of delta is 0.91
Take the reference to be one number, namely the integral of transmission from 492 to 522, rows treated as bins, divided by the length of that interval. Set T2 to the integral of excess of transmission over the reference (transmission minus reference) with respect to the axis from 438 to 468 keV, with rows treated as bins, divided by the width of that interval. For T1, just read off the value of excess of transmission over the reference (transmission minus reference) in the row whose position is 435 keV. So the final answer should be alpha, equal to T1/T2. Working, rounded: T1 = 1.02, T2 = 1.0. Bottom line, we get 1.1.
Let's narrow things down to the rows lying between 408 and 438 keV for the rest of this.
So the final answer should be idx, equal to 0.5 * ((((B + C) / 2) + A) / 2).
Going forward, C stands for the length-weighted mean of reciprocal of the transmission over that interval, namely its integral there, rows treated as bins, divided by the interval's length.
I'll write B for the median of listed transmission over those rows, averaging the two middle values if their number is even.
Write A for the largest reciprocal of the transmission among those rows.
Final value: 1.77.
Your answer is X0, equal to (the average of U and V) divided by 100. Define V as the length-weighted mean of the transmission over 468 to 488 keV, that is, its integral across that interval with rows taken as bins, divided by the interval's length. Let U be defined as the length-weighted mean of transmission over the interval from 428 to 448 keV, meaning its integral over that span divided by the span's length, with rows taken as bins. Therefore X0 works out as 0.126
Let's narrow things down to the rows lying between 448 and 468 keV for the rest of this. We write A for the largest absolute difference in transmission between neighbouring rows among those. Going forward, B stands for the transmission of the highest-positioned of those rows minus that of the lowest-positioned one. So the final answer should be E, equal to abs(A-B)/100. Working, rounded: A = 0.90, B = -1.1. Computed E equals 0.020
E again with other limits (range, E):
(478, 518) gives 0.018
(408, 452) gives 0.001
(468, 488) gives 0.029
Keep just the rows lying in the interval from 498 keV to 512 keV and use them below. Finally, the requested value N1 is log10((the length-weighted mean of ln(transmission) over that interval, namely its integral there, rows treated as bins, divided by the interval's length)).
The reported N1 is 0.4069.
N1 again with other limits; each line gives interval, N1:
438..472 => 0.4178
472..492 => 0.3755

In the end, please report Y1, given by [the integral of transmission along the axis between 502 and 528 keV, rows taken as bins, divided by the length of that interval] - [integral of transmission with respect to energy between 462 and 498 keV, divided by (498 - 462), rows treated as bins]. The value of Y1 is 2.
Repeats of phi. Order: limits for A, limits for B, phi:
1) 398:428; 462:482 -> 13.2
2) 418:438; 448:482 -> 12.9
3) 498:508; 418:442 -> 13.1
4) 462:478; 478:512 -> 11.1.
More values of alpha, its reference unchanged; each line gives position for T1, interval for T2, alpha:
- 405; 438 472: 1.7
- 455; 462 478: -1.0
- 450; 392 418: 1.2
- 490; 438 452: -1.6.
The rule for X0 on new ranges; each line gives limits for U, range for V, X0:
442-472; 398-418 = 0.138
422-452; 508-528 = 0.138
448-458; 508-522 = 0.136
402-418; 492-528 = 0.136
